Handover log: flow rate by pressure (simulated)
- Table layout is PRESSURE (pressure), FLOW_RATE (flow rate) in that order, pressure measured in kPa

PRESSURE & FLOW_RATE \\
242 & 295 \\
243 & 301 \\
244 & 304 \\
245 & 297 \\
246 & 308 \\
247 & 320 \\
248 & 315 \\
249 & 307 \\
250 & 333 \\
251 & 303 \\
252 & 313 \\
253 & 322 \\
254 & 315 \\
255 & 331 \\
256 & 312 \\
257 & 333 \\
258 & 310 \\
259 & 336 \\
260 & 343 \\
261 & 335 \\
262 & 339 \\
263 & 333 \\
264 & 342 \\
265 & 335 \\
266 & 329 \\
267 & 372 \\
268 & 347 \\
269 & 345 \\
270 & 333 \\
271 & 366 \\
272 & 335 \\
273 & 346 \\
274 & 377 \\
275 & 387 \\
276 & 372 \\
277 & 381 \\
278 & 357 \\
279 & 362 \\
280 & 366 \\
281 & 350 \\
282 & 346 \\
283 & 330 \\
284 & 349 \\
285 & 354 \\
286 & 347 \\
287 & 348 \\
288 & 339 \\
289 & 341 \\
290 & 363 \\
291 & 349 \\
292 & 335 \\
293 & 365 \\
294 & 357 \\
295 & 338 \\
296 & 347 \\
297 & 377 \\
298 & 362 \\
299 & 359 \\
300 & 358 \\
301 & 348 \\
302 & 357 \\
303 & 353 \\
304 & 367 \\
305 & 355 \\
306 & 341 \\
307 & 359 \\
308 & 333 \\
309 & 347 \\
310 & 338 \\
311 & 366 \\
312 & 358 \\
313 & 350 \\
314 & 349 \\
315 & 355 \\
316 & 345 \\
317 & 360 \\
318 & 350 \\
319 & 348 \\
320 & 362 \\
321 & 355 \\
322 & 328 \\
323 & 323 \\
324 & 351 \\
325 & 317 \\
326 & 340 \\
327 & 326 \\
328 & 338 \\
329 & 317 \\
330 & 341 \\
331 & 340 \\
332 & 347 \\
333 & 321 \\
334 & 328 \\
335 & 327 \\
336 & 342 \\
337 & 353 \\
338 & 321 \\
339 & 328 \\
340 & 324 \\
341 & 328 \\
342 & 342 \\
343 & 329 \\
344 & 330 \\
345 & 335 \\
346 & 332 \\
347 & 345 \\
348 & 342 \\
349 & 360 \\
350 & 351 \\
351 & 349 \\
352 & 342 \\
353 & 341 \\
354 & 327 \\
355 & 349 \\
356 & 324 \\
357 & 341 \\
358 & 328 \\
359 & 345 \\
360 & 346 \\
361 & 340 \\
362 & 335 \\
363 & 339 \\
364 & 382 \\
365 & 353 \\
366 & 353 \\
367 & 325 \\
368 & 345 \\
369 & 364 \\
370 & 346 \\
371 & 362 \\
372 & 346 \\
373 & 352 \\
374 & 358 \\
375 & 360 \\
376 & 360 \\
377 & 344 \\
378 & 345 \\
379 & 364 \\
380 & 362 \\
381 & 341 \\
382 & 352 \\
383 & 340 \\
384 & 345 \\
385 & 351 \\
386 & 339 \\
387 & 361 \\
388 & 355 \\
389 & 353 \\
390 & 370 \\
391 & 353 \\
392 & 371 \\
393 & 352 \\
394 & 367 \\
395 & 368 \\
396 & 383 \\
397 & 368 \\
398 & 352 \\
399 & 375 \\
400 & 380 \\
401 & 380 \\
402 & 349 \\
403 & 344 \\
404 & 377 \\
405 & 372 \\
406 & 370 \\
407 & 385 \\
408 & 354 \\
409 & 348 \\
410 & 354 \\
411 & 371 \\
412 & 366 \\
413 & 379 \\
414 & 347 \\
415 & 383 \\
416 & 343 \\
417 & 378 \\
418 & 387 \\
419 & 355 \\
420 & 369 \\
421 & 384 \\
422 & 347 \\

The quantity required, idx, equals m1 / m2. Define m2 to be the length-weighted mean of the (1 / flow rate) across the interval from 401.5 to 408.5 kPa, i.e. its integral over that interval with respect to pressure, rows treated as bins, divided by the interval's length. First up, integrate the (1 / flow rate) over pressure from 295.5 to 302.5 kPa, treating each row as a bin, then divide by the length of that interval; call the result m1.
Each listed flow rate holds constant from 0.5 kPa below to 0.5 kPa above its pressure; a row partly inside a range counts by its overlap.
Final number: 1.02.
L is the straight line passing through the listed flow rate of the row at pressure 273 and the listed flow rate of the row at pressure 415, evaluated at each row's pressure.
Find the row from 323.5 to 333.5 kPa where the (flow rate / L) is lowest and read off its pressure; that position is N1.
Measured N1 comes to 329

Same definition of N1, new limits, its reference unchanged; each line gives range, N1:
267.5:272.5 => 270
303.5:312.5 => 308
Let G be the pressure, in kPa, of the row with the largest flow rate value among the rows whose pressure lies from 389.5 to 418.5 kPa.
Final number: 418 kPa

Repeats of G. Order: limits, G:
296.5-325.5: 297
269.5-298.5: 275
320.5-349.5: 349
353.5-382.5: 364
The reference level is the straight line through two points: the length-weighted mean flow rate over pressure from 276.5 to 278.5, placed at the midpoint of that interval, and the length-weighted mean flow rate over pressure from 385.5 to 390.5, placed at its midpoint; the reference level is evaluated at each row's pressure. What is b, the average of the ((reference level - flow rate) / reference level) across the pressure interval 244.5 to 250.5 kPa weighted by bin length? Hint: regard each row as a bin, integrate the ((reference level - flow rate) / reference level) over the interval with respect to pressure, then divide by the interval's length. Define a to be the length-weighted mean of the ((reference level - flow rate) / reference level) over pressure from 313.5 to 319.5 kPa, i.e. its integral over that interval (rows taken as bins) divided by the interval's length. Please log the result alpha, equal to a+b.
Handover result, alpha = 0.20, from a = 0.04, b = 0.16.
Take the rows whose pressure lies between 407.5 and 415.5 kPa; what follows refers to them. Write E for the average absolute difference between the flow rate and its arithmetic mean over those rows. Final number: 12.0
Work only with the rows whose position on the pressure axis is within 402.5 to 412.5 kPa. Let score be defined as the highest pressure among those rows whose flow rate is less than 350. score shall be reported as 409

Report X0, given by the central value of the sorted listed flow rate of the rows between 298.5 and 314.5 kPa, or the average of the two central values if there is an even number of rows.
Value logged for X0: 354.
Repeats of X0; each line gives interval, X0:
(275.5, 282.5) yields 362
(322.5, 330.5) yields 332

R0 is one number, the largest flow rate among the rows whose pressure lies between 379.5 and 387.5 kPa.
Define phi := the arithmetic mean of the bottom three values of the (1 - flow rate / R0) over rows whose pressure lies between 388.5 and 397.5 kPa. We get -0.035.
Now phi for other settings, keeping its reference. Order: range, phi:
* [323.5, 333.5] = 0.043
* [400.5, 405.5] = -0.040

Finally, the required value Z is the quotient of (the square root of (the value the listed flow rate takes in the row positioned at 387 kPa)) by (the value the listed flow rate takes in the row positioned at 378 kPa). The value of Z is 0.0551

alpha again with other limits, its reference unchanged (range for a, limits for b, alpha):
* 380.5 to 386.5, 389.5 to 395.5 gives 0.01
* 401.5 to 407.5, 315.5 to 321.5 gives -0.01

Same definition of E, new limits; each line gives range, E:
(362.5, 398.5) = 9.7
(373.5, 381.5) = 8.2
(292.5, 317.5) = 8.2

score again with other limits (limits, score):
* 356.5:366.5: 363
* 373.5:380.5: 378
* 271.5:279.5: 273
